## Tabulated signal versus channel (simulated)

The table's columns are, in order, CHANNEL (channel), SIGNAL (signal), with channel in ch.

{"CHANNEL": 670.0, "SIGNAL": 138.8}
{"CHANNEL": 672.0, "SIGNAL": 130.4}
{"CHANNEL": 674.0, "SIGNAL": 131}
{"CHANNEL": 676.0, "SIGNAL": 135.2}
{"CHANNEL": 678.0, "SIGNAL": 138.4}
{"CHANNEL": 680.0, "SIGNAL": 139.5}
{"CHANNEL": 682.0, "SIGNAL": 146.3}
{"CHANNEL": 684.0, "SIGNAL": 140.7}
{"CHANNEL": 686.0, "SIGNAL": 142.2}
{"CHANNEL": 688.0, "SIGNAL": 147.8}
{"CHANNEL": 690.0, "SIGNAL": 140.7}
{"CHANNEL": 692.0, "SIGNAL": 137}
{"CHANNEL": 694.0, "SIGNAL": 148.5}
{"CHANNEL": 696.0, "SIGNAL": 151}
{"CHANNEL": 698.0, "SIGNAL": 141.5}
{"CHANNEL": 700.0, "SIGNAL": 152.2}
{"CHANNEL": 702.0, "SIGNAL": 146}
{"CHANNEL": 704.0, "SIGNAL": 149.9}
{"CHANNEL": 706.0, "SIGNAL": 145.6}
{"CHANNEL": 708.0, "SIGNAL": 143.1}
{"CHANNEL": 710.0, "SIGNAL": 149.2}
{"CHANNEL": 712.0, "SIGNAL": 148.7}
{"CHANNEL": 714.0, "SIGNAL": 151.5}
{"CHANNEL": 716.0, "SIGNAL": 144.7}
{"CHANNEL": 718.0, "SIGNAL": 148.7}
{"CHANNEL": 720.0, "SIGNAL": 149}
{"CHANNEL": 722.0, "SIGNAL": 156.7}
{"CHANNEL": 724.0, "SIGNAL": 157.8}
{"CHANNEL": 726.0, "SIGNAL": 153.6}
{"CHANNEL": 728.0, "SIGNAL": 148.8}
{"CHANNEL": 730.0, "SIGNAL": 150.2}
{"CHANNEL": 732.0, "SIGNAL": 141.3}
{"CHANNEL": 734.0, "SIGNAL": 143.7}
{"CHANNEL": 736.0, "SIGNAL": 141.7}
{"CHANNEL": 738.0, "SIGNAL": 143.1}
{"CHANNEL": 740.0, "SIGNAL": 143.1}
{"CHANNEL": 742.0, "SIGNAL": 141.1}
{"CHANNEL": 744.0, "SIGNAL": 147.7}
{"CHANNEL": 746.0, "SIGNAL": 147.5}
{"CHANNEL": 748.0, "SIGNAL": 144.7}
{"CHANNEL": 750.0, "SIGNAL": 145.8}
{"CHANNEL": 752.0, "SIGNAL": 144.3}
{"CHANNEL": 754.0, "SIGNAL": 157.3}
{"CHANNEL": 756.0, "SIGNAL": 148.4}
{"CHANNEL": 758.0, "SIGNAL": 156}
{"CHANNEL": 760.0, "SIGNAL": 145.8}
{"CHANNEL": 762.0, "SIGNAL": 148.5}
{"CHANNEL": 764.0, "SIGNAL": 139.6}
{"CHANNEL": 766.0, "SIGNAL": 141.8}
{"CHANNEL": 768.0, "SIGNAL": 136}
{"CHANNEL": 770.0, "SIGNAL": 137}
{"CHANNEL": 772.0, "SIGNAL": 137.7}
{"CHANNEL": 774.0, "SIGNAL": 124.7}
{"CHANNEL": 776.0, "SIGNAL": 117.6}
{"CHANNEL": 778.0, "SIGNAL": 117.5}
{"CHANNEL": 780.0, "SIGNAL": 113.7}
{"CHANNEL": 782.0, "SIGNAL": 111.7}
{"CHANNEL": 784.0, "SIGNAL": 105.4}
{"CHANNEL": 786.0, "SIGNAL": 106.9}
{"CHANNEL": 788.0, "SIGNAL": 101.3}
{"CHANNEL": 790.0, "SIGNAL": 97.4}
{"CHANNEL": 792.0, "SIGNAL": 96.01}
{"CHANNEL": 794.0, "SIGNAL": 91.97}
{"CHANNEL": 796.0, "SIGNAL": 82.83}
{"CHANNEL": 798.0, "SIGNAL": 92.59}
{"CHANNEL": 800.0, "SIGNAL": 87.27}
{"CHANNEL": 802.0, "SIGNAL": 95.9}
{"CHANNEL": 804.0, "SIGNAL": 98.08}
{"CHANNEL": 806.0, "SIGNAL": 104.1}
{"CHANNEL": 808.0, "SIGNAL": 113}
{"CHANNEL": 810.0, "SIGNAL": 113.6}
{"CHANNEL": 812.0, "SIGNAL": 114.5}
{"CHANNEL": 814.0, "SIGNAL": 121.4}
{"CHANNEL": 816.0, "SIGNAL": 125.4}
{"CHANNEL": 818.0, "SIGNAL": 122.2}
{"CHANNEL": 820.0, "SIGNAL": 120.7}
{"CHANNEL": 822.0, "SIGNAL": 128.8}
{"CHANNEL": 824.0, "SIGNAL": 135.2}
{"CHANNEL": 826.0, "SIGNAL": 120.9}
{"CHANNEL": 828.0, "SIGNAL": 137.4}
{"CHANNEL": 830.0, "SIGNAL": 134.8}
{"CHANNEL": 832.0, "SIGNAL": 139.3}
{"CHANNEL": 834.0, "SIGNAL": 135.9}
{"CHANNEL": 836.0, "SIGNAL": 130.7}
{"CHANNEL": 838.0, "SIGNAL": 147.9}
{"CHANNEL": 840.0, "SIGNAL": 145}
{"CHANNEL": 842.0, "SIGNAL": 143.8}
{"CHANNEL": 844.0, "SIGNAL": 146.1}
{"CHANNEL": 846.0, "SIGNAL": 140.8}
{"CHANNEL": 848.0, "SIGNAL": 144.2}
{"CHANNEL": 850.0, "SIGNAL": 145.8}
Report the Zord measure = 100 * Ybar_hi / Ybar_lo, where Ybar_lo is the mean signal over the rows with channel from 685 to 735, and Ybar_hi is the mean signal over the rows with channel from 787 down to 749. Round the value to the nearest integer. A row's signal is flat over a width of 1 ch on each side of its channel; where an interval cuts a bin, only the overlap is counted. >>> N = 90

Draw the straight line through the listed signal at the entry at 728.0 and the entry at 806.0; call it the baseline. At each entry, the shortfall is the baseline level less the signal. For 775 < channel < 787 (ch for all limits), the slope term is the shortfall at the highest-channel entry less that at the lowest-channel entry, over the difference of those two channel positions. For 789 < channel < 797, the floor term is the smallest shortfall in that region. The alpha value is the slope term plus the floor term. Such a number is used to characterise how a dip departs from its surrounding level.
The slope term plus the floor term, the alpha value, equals 16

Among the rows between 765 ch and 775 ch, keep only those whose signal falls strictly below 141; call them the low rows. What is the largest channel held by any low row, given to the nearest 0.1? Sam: 774.0 ch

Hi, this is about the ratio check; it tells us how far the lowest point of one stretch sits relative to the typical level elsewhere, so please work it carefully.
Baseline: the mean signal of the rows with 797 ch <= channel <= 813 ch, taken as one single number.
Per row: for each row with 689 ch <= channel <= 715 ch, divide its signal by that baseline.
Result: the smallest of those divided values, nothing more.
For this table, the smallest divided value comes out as 1.34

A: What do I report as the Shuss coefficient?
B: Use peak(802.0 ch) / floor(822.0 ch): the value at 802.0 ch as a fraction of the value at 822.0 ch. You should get 0.74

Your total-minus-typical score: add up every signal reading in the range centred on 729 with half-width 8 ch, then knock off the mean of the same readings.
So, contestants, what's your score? 1045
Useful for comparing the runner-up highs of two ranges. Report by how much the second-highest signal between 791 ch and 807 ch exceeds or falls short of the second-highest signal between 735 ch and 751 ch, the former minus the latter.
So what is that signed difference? -49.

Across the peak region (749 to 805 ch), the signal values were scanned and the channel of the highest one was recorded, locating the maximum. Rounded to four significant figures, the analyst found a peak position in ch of 754.0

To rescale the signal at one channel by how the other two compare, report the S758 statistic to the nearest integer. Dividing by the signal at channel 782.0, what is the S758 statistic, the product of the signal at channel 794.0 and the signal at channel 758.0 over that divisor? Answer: 128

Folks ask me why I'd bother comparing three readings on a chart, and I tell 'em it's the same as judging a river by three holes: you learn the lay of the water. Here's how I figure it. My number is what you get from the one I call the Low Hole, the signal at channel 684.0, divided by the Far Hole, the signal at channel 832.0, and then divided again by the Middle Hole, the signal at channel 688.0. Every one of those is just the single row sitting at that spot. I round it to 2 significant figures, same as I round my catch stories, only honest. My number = 0.0068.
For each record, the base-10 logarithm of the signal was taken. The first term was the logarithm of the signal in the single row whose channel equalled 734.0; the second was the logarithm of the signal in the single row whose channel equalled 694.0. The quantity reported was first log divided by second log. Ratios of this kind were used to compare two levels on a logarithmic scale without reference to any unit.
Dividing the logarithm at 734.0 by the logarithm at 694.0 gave 0.99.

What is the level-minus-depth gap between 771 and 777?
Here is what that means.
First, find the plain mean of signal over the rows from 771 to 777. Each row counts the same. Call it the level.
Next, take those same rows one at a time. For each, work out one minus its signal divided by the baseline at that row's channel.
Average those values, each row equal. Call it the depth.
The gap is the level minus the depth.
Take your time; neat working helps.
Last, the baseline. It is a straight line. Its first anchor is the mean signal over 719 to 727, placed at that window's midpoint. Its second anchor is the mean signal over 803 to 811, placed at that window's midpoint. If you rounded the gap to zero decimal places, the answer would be 127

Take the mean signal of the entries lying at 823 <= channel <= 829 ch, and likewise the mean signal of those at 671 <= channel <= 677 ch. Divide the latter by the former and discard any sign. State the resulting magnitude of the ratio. 1.01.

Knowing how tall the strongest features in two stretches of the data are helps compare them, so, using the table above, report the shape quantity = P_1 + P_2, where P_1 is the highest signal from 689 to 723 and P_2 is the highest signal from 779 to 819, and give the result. 282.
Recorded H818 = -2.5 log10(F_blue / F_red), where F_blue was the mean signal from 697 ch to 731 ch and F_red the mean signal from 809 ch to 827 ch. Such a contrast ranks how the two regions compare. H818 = -0.21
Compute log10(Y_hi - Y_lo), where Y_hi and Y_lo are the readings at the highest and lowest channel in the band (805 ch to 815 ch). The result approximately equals 1.24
